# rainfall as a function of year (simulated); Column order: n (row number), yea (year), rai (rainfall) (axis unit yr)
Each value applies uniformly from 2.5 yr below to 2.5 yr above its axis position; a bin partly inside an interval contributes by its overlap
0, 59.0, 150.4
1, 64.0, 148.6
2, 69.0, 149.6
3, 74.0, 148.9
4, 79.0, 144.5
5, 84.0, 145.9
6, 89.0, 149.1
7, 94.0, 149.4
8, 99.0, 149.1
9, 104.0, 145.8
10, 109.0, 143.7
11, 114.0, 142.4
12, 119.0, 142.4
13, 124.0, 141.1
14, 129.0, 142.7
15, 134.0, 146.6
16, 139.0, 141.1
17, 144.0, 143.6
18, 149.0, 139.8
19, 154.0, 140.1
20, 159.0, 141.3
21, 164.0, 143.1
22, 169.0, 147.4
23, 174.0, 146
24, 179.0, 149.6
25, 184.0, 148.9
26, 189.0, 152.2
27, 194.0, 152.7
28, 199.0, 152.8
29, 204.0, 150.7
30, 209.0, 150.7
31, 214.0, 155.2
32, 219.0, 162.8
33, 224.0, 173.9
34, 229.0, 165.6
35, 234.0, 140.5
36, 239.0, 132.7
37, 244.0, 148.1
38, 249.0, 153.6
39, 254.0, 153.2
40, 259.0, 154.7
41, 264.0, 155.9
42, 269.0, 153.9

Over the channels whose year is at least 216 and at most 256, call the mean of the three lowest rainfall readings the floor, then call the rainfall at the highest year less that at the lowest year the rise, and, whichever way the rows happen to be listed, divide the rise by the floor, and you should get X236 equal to -0.07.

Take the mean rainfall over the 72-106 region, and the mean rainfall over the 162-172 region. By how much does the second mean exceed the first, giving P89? -2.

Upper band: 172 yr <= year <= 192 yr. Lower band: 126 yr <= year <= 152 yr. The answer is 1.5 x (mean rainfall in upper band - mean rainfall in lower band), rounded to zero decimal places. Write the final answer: 10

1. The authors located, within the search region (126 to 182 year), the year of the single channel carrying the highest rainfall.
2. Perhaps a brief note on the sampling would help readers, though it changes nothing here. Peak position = 179.0 yr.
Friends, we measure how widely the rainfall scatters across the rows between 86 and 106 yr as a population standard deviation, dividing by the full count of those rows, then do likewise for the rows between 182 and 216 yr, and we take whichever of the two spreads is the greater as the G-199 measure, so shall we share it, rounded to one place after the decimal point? 1.9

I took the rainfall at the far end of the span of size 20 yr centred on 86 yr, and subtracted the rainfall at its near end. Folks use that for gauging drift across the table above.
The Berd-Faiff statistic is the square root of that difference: 2.21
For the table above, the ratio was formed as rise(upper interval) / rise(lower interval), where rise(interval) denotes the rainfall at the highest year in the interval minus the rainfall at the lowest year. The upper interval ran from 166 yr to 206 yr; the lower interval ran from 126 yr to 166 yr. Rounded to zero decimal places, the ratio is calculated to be 8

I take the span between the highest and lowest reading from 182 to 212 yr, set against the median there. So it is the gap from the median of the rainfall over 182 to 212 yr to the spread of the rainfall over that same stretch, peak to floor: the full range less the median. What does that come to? -148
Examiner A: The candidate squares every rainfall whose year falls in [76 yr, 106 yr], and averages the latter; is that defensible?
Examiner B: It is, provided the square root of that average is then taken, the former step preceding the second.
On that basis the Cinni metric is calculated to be 147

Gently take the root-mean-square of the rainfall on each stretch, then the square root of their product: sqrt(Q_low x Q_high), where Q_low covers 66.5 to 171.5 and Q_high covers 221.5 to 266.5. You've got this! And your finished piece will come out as 149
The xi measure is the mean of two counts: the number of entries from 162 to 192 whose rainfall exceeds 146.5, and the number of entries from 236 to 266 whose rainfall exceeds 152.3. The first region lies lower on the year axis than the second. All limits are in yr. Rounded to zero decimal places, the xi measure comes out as 4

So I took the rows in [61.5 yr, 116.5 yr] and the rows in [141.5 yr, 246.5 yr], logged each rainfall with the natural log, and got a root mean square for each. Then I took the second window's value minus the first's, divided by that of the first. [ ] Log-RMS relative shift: 0.003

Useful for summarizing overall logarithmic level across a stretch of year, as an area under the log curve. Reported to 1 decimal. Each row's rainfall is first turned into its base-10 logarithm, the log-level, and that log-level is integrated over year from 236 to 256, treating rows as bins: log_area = 43.3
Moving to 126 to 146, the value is 43.1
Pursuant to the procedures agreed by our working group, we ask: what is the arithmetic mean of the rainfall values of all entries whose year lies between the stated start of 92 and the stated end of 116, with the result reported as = 146.1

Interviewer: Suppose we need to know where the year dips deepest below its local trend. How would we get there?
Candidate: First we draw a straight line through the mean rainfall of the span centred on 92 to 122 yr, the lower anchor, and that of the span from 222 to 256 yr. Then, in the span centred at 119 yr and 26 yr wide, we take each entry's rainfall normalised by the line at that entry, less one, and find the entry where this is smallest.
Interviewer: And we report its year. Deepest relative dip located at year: 124.0 yr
